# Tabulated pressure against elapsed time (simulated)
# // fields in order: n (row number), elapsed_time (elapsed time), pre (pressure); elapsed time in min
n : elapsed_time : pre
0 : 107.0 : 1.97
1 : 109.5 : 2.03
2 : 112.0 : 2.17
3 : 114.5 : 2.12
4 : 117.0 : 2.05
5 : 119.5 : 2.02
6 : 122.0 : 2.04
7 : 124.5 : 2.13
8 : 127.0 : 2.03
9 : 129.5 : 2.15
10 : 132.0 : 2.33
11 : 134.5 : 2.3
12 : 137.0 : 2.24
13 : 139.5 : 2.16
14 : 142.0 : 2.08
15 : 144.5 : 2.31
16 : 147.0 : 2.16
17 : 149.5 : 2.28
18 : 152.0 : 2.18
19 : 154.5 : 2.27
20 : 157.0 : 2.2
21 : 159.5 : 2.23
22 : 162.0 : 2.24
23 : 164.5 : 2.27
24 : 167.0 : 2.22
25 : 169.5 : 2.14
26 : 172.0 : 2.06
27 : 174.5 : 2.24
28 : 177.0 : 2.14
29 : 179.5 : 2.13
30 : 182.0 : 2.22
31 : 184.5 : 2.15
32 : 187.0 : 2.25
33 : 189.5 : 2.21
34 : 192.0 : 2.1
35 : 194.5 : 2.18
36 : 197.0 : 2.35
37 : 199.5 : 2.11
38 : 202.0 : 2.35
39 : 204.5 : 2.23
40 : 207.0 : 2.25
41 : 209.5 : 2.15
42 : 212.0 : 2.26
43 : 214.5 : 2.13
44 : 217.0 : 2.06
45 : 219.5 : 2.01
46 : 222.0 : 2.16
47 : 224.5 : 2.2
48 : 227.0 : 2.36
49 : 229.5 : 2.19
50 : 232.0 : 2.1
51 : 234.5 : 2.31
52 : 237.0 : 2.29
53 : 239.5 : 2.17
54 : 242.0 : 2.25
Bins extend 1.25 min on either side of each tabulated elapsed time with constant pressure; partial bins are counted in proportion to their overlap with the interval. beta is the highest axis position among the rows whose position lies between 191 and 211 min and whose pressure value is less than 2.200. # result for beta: 209.5 min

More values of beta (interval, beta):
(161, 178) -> 177.0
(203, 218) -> 217.0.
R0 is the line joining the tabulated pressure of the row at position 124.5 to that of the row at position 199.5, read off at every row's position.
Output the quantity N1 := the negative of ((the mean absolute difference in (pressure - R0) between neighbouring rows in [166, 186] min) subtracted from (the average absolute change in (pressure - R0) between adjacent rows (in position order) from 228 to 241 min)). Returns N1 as -0.023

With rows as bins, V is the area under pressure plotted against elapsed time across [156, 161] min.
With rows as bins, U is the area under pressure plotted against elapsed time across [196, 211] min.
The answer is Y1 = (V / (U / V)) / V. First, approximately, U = 34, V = 11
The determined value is 0.3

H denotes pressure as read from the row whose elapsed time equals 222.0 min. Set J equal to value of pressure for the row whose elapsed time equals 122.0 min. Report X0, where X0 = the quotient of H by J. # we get 1.06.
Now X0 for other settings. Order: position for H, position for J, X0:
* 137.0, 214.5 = 1.05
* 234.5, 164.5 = 1.02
